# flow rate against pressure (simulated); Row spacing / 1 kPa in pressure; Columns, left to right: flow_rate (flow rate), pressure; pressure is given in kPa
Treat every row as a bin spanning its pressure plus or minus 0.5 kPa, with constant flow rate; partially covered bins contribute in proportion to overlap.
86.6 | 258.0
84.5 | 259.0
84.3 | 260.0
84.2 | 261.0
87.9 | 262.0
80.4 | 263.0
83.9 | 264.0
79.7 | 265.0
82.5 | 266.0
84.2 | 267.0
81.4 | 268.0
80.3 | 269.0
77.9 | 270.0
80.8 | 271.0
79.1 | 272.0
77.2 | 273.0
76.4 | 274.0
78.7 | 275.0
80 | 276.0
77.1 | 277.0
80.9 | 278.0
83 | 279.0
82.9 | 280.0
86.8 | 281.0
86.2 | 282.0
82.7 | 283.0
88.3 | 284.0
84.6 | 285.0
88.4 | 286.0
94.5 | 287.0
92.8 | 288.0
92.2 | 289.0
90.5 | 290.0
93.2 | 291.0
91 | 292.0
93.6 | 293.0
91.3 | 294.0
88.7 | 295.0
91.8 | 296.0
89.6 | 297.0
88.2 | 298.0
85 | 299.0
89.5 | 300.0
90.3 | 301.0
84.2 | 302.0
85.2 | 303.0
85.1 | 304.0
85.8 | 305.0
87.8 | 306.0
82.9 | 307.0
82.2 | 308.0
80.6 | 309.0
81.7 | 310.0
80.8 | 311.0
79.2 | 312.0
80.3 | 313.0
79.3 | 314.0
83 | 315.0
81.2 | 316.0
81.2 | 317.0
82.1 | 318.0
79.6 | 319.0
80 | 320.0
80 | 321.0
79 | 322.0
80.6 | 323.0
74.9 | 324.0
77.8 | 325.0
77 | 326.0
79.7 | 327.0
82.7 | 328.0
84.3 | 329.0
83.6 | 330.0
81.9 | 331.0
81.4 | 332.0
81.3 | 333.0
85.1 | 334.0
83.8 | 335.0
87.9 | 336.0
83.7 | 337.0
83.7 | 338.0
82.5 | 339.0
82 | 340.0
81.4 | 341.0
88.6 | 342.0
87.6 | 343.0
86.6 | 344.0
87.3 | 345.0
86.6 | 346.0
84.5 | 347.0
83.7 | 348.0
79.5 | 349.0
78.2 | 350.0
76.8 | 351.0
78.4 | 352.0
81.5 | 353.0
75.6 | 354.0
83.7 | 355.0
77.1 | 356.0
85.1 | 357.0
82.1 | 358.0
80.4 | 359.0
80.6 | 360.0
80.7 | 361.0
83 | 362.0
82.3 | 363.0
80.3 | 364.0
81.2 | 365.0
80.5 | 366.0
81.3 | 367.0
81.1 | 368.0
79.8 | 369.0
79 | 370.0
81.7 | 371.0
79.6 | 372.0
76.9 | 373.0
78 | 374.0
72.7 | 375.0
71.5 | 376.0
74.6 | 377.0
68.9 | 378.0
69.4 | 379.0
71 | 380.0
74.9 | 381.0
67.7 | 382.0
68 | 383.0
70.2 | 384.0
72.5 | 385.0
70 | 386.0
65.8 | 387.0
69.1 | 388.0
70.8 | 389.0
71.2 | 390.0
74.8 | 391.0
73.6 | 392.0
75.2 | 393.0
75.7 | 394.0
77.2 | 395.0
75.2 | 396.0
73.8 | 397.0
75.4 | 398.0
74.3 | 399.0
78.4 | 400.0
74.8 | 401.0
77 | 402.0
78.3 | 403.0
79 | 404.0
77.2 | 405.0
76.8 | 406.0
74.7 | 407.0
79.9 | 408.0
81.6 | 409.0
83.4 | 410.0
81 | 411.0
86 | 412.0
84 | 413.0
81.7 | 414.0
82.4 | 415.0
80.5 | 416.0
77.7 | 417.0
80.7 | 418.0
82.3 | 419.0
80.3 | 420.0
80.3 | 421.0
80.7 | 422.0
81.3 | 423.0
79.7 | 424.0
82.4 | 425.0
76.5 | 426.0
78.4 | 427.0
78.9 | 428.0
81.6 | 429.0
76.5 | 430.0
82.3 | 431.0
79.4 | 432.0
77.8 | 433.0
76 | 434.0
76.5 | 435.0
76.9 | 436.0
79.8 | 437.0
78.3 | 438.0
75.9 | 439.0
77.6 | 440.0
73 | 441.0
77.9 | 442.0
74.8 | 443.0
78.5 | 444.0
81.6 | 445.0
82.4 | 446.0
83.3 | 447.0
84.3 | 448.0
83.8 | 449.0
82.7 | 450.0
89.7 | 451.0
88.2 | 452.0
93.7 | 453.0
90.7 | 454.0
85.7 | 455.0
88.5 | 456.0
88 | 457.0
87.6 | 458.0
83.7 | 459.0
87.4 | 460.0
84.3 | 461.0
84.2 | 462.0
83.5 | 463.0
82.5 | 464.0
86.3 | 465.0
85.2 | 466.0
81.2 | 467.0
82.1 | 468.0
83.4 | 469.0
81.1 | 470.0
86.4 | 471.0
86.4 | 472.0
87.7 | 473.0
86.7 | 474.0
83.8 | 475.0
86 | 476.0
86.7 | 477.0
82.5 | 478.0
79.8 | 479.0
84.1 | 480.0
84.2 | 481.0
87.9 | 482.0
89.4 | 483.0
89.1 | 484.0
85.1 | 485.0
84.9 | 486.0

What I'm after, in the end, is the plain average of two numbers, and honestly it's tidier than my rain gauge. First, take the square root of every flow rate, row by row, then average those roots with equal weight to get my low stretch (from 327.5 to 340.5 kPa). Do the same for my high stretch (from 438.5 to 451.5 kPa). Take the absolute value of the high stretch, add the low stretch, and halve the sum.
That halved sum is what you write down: 9.05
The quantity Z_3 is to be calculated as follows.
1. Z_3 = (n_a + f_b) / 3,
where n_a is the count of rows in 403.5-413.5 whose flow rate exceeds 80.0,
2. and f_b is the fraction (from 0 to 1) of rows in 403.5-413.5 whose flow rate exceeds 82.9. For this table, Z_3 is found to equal 1.8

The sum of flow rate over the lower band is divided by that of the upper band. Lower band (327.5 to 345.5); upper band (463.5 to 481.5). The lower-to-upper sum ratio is 1.00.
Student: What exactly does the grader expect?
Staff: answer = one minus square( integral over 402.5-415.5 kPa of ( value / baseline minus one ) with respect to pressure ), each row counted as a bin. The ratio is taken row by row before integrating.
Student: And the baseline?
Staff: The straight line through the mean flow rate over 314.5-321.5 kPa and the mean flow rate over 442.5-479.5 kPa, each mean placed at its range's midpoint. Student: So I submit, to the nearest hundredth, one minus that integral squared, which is 0.79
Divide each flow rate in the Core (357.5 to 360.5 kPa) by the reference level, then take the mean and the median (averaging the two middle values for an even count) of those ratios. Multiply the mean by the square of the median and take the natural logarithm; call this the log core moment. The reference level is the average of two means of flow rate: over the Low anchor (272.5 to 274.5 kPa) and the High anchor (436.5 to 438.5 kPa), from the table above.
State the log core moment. 0.1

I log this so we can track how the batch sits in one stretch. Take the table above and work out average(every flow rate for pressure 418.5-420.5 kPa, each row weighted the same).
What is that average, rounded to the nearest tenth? 81.3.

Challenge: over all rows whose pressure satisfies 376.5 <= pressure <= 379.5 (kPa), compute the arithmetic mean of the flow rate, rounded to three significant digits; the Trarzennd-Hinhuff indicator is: 71.0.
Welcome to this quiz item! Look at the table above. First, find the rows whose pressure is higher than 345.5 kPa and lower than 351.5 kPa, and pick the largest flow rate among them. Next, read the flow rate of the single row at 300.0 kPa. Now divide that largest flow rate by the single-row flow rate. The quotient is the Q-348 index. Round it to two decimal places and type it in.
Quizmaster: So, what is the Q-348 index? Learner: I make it 0.97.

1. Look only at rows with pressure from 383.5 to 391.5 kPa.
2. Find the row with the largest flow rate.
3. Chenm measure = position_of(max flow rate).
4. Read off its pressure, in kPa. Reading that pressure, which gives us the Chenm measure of 391.0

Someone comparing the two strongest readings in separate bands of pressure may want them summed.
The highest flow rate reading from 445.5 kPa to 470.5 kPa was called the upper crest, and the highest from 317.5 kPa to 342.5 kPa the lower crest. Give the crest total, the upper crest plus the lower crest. 182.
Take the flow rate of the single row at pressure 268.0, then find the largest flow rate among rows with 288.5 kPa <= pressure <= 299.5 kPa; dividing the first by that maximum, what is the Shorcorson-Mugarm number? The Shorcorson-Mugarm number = 0.87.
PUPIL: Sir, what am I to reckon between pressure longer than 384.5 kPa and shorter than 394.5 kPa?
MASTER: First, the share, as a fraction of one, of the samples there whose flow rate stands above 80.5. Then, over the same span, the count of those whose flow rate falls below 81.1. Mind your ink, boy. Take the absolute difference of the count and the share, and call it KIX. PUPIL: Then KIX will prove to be 10.0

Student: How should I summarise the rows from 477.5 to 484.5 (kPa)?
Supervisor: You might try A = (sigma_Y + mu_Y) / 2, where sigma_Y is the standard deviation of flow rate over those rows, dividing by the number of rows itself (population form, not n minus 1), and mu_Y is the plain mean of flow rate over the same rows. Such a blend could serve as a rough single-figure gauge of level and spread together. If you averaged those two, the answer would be 44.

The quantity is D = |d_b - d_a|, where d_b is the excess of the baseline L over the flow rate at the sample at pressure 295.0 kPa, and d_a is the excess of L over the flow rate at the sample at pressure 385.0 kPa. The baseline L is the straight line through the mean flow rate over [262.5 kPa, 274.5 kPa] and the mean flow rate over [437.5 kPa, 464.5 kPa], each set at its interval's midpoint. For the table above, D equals 18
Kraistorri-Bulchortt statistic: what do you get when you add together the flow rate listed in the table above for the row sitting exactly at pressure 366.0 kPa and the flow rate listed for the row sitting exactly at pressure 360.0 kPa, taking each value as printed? 161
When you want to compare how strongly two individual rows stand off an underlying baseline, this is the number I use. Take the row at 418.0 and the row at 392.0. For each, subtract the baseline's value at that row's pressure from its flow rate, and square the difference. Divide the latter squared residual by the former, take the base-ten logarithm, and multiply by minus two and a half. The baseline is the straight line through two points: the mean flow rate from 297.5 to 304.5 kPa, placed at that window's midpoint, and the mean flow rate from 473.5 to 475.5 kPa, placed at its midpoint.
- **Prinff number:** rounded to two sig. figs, -1.9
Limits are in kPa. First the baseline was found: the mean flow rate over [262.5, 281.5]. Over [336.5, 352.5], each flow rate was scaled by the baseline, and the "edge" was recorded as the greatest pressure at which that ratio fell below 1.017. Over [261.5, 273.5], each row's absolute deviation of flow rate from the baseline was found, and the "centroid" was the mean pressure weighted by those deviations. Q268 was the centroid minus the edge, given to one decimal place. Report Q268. -85.4 kPa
